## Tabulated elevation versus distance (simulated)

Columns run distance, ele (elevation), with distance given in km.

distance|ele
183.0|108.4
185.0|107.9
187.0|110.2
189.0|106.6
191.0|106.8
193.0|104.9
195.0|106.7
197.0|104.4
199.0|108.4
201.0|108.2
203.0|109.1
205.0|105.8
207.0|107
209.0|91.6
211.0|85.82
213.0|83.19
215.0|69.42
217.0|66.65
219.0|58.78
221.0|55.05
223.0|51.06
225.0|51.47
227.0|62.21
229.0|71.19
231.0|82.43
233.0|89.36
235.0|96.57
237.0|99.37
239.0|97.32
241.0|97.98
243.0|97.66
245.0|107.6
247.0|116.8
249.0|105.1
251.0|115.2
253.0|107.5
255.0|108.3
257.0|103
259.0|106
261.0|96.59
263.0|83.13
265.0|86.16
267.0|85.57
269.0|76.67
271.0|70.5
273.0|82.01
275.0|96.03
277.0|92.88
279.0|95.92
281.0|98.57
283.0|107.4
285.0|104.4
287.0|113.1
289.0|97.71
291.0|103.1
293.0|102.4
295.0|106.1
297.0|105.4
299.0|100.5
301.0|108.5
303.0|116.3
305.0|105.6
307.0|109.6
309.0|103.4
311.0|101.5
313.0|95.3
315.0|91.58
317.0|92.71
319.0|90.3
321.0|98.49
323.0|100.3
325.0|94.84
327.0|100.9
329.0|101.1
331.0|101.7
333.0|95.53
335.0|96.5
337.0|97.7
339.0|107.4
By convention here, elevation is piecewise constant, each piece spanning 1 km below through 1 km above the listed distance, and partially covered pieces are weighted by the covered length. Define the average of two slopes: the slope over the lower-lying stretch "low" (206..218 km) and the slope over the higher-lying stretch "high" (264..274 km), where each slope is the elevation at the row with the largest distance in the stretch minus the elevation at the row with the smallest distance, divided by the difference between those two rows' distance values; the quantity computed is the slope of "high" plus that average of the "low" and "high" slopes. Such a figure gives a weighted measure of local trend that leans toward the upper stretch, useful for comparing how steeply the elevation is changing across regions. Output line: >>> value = -2.8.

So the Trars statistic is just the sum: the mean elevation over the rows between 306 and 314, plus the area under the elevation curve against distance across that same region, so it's 922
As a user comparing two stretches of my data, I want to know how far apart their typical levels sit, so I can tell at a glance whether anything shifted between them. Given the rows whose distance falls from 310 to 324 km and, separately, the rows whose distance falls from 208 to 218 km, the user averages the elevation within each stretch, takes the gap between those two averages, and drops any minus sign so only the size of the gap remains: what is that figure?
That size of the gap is 16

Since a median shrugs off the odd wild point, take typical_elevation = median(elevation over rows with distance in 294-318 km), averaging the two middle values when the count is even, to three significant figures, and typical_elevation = 104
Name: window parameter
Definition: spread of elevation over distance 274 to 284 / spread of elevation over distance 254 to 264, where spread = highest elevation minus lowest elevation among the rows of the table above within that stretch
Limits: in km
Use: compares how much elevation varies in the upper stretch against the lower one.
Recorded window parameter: 0.6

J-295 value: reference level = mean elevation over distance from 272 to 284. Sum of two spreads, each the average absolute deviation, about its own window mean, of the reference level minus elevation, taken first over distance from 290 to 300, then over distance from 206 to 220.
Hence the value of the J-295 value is 15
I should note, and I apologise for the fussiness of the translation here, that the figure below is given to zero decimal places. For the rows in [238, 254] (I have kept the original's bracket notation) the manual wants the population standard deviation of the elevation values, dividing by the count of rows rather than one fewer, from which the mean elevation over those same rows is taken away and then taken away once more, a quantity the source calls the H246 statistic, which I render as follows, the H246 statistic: -204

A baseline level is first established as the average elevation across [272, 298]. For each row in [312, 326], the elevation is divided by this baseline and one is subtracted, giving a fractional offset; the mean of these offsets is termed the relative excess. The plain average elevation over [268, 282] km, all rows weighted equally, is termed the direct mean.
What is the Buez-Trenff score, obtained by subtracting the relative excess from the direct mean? 88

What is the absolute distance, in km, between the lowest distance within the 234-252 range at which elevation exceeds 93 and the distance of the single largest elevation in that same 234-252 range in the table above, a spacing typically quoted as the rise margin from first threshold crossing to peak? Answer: 12 km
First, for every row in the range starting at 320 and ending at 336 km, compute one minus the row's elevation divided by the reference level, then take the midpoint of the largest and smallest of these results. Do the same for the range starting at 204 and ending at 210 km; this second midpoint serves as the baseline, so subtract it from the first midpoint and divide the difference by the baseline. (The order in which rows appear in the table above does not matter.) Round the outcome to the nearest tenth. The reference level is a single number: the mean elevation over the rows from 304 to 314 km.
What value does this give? 0.3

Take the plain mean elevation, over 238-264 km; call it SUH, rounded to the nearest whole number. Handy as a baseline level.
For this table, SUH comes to 103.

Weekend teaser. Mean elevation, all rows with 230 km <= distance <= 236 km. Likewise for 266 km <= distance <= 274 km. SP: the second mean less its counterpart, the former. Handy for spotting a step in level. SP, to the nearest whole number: -11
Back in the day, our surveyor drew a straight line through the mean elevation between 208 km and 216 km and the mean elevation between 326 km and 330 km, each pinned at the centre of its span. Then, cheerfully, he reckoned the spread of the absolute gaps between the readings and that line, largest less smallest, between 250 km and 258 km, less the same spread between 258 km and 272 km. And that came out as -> -3.5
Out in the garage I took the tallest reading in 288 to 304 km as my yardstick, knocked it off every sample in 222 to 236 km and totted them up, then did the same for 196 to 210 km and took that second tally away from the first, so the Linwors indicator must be -230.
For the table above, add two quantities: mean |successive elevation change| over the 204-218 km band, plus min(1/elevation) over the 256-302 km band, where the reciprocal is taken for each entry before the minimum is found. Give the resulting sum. 6.9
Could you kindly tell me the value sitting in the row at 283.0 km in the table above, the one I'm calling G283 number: 107.4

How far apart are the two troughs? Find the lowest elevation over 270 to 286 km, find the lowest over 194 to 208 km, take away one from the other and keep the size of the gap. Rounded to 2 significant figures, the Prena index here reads 34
